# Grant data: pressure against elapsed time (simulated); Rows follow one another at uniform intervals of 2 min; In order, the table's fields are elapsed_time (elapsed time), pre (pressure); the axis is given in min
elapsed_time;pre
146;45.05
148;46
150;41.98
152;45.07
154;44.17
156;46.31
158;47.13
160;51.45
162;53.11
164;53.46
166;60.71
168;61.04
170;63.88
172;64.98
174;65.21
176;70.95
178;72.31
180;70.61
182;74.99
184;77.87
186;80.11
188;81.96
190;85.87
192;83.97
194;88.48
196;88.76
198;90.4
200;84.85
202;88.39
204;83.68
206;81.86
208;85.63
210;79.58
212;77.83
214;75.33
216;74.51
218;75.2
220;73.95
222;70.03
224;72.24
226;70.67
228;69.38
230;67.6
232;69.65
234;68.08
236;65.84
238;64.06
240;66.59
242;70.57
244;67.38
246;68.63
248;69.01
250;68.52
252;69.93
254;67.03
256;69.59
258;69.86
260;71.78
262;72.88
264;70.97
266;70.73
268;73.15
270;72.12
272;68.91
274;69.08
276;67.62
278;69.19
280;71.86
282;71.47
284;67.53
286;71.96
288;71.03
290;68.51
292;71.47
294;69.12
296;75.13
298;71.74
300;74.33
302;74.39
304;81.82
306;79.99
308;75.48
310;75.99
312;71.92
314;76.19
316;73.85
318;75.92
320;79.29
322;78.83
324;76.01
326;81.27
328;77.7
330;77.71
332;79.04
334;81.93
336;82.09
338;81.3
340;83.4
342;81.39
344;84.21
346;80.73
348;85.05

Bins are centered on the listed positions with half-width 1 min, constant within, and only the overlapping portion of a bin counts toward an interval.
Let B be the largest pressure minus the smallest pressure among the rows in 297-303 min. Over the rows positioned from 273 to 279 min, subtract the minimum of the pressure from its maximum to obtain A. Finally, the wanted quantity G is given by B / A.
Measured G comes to 1.7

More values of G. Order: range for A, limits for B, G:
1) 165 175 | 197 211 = 2.4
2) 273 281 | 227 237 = 0.9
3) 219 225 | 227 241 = 1.4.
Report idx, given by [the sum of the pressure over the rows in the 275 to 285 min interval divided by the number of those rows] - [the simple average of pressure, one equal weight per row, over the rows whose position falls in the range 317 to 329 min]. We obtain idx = -9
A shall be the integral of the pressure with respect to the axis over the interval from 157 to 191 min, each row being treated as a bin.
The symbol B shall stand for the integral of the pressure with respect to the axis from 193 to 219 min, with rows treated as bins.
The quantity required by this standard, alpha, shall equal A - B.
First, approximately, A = 2271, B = 2149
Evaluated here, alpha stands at 122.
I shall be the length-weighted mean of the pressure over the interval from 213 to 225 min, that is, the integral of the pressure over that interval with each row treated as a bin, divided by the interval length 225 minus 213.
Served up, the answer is 74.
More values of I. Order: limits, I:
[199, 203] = 87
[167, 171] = 62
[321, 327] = 79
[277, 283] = 71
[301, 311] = 78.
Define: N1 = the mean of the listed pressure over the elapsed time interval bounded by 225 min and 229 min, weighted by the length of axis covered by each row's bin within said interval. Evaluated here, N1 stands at 70.0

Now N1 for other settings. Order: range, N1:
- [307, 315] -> 74.9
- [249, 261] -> 69.5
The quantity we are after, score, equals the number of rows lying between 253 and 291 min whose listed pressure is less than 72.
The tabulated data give 16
